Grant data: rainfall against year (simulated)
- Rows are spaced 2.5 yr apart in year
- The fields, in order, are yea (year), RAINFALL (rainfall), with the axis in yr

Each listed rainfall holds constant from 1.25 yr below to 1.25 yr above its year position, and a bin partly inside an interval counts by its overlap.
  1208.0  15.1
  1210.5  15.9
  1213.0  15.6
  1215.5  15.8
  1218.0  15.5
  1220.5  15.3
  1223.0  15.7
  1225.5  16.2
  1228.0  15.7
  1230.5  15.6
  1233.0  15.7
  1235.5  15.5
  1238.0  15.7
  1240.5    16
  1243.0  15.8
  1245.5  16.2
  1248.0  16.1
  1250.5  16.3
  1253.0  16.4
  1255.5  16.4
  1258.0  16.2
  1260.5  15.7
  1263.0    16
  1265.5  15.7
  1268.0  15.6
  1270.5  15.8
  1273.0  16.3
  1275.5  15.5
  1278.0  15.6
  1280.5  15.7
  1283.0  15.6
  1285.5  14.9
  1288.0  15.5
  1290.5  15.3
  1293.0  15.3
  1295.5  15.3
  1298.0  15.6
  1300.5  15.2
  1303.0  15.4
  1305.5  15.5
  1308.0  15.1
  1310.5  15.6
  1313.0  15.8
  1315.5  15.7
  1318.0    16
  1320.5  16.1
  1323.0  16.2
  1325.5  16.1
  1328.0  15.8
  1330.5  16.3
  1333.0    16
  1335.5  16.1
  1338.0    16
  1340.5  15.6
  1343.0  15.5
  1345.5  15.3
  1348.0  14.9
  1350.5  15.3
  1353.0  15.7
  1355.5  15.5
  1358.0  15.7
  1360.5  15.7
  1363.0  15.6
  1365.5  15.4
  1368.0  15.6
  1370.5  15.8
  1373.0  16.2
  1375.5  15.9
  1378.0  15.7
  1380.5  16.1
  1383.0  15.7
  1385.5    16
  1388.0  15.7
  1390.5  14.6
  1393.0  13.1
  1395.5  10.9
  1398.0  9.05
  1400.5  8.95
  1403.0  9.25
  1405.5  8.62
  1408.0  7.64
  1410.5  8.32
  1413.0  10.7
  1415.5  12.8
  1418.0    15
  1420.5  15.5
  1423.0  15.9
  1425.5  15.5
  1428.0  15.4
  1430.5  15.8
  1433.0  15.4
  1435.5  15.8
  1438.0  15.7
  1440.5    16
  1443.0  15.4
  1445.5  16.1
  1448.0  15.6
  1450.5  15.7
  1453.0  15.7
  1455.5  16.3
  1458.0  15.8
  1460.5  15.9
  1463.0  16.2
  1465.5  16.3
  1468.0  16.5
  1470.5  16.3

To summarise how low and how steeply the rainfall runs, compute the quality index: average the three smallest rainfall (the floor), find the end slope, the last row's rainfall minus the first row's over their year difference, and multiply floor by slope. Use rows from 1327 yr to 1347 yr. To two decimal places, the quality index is -0.44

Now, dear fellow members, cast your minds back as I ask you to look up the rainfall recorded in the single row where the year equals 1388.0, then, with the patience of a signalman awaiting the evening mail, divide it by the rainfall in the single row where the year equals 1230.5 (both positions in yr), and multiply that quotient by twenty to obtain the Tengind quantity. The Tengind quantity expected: 20.1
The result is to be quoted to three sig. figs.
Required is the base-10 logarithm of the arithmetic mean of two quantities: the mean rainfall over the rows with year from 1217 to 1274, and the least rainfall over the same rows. 1.19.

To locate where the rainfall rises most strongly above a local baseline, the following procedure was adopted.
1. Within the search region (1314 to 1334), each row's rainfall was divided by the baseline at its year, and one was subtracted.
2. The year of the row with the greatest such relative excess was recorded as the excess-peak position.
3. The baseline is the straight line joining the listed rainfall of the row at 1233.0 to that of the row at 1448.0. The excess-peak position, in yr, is 1330.5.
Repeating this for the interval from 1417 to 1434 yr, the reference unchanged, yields 1423.0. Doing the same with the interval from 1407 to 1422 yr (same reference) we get 1420.5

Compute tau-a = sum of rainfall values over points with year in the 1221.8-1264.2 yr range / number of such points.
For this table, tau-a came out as 15.95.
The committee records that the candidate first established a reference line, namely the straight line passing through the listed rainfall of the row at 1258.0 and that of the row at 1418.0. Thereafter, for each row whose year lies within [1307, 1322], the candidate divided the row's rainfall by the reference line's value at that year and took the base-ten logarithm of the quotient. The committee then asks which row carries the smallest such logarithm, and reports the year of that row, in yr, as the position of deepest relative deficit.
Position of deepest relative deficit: 1308.0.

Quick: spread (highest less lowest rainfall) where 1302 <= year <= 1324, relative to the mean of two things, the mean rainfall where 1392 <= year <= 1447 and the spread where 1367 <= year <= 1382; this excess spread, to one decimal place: -5.7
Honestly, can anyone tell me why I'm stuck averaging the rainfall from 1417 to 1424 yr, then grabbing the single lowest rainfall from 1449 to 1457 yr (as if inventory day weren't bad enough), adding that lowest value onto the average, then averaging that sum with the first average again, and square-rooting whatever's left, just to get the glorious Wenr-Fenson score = 4.829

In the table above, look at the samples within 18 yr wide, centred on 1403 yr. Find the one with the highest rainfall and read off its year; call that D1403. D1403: 1395.5 yr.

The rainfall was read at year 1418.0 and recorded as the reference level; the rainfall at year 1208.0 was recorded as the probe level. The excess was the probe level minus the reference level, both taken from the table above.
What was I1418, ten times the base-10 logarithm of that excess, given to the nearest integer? -10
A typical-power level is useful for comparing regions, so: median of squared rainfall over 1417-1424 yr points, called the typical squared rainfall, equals 240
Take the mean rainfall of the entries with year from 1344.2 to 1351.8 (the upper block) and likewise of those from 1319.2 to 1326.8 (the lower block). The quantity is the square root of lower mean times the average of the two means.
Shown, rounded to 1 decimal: 15.9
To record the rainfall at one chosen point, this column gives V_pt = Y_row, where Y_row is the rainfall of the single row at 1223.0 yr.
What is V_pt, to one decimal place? 15.7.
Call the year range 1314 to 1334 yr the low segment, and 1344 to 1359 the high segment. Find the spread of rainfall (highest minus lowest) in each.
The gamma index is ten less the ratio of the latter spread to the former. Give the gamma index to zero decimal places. 9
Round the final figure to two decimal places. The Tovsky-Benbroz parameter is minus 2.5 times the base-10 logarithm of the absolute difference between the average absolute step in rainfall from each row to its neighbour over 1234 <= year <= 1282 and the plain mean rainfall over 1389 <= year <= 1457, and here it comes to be -2.81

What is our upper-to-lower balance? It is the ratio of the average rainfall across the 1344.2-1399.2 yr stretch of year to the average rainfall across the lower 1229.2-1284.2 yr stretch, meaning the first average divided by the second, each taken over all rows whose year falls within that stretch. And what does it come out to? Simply 0.94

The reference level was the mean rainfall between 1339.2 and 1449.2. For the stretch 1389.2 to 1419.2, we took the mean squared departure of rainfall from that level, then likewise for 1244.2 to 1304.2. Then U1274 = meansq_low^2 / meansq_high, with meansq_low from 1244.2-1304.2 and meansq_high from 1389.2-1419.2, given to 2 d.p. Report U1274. 0.25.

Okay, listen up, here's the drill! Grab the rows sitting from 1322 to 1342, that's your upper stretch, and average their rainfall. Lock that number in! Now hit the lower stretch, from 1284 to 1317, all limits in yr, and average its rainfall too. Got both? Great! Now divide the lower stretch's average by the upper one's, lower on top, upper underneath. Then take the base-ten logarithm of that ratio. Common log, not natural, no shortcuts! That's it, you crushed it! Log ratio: -0.02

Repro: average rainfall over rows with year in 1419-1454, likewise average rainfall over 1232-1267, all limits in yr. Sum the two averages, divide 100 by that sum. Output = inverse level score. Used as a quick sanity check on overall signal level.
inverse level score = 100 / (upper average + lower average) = 3.16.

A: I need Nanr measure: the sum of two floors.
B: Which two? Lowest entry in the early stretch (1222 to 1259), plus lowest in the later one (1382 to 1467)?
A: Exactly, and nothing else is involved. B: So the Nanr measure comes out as 23.1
